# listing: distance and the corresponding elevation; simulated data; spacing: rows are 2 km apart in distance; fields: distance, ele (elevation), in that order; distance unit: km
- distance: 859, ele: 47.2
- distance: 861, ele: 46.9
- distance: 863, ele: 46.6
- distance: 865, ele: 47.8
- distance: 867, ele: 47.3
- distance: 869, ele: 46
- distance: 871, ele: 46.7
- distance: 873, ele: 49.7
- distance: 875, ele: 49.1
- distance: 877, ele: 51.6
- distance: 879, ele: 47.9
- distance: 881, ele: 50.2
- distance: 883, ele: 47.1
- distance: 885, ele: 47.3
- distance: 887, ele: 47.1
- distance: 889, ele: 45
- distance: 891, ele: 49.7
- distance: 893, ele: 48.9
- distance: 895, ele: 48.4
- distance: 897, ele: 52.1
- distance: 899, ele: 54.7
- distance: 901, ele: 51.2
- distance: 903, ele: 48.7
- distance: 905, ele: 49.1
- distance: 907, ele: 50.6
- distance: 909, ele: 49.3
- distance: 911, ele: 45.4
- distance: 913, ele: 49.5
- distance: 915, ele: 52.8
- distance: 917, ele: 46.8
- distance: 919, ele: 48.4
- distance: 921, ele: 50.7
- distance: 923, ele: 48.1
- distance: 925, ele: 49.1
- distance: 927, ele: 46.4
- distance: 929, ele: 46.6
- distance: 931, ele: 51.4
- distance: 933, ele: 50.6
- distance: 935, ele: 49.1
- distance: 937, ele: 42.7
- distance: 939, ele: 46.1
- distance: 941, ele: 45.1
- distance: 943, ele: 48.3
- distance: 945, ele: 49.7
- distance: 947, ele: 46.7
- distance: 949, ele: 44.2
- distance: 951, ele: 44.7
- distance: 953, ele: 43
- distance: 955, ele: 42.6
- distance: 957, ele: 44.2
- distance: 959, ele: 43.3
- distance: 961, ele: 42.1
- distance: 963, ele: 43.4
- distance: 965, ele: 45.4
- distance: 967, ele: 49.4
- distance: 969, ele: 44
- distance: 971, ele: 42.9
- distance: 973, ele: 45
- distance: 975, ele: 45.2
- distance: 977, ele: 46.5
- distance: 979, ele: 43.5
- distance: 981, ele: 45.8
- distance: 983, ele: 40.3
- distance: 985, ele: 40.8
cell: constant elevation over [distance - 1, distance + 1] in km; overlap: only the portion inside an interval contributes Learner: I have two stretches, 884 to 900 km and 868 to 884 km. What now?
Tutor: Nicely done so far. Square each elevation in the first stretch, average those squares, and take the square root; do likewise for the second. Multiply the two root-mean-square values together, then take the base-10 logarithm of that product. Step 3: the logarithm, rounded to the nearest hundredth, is 3.38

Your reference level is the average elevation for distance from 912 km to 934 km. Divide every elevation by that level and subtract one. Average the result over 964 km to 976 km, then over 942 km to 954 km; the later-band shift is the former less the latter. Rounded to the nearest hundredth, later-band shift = -0.02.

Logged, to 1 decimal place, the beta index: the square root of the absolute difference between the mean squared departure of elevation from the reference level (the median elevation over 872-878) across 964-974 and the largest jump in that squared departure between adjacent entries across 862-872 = 4.0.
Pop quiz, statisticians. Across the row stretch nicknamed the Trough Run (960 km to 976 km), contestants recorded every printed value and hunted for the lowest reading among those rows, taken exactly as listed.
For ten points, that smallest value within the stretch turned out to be 42.1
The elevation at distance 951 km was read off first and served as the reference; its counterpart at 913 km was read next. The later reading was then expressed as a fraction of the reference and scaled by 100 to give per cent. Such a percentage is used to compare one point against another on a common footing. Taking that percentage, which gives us 111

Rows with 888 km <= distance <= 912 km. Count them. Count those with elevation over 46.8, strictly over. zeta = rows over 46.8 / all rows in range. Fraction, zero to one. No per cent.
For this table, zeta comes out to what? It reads 0.8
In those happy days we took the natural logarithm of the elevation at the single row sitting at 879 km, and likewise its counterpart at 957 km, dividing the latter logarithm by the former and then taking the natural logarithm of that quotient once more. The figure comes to -0.021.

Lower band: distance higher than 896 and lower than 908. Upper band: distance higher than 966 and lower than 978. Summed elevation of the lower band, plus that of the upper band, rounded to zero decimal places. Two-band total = 579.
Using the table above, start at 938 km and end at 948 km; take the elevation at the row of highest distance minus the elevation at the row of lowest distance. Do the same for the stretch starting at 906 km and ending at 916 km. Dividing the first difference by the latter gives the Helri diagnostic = 0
